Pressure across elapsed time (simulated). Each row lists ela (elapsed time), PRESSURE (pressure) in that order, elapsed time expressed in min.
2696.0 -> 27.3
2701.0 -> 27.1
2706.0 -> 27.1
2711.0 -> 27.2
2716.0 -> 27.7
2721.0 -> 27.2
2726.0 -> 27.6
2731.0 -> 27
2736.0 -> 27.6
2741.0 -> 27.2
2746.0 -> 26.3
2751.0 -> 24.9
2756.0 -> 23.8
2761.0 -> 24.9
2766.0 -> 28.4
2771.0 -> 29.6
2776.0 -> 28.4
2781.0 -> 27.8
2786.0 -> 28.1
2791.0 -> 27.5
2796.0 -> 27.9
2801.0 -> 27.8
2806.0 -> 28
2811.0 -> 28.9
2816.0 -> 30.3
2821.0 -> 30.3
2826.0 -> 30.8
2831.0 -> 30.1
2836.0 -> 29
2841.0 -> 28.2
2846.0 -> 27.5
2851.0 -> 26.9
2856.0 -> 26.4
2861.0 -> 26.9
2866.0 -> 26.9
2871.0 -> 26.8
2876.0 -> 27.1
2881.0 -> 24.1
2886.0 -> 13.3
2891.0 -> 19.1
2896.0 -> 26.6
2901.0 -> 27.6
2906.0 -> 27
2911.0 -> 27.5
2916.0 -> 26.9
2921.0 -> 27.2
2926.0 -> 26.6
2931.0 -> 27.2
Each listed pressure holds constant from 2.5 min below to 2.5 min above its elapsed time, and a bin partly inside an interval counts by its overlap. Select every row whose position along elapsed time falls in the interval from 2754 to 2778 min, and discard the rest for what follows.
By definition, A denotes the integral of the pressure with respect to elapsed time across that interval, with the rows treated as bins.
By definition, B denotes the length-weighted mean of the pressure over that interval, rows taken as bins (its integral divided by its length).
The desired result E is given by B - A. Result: -622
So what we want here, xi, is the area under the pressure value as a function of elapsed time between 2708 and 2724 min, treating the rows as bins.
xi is 438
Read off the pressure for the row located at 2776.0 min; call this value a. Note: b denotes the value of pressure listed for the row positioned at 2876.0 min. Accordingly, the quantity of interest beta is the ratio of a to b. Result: 1.05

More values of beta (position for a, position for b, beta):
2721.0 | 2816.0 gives 0.90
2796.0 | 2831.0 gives 0.93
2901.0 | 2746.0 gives 1.05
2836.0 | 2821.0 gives 0.96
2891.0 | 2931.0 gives 0.70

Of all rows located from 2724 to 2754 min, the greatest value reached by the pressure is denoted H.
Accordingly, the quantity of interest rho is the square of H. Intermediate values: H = 27.6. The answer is 762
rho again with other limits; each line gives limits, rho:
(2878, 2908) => 762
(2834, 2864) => 841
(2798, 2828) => 949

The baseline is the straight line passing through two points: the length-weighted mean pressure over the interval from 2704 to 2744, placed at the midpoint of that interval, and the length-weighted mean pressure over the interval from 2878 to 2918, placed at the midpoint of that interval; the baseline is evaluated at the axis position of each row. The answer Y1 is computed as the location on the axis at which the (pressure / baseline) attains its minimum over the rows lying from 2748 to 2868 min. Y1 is 2756.0 min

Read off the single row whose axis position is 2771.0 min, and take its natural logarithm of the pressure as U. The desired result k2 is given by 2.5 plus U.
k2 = 5.89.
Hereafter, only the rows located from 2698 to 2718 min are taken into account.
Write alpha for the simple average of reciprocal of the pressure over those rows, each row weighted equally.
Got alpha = 0.0367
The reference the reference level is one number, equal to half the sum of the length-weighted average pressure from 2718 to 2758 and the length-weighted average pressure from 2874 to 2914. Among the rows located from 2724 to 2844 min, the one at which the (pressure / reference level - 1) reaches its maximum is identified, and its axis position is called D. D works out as 2826.0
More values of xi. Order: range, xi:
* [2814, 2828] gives 426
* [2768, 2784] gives 457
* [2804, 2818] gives 407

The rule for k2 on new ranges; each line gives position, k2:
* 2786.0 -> 5.84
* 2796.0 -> 5.83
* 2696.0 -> 5.81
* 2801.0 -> 5.83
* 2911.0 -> 5.81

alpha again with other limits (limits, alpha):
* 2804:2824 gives 0.0341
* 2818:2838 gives 0.0333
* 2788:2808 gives 0.0360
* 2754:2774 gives 0.0378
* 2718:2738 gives 0.0366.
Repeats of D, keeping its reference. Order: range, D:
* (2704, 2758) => 2716.0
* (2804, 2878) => 2826.0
